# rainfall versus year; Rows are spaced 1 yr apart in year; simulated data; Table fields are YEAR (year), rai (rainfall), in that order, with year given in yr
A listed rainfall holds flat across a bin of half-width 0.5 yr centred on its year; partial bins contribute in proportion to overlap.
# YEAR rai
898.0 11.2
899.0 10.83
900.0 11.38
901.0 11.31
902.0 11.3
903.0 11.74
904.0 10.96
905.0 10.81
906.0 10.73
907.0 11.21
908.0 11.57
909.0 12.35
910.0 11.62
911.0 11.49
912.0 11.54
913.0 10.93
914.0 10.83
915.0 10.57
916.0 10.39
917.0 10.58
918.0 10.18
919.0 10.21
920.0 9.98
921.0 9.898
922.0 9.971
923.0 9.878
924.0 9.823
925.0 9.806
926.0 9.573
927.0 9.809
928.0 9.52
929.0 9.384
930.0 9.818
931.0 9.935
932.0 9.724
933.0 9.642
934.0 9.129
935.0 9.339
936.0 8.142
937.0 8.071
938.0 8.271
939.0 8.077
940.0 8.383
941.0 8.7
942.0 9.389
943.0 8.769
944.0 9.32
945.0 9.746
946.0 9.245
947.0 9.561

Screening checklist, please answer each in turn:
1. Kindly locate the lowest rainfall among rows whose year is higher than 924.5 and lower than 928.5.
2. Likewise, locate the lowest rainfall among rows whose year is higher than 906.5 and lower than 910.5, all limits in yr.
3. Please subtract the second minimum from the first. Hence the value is -1.7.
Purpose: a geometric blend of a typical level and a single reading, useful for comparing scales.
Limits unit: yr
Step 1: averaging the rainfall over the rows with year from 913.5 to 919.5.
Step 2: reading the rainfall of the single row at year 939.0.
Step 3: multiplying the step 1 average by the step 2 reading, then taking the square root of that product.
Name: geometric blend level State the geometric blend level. 9.2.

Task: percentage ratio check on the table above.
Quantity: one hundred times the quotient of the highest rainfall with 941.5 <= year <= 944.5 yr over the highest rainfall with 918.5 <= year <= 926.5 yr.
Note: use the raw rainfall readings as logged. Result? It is 92.0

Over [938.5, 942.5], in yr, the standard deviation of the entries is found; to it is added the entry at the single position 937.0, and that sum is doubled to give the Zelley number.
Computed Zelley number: 17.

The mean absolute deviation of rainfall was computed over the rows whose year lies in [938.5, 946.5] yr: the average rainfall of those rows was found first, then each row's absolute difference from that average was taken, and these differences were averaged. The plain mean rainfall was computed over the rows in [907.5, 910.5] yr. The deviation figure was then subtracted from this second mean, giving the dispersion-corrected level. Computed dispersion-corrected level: 11.4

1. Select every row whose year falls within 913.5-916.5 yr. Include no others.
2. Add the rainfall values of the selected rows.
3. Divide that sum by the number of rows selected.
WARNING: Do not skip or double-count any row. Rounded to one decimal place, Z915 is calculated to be 10.6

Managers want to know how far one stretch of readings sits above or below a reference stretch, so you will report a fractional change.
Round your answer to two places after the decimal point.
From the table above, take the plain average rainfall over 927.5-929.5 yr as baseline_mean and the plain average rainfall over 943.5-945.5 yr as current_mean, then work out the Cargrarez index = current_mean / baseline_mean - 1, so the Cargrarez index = 0.01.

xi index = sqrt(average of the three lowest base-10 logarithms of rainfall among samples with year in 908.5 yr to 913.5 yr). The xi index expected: 1.03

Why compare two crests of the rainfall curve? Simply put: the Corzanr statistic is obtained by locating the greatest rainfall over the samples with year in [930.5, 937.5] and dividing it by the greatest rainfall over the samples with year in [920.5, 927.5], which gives 0.996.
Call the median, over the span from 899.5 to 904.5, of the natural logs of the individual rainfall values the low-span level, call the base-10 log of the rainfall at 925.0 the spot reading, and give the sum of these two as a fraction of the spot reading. 3.45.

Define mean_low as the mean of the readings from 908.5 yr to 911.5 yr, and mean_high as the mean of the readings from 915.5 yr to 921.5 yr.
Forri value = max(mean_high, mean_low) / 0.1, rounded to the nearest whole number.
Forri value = 118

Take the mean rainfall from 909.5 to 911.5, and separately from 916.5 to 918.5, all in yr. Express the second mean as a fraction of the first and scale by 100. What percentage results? 90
